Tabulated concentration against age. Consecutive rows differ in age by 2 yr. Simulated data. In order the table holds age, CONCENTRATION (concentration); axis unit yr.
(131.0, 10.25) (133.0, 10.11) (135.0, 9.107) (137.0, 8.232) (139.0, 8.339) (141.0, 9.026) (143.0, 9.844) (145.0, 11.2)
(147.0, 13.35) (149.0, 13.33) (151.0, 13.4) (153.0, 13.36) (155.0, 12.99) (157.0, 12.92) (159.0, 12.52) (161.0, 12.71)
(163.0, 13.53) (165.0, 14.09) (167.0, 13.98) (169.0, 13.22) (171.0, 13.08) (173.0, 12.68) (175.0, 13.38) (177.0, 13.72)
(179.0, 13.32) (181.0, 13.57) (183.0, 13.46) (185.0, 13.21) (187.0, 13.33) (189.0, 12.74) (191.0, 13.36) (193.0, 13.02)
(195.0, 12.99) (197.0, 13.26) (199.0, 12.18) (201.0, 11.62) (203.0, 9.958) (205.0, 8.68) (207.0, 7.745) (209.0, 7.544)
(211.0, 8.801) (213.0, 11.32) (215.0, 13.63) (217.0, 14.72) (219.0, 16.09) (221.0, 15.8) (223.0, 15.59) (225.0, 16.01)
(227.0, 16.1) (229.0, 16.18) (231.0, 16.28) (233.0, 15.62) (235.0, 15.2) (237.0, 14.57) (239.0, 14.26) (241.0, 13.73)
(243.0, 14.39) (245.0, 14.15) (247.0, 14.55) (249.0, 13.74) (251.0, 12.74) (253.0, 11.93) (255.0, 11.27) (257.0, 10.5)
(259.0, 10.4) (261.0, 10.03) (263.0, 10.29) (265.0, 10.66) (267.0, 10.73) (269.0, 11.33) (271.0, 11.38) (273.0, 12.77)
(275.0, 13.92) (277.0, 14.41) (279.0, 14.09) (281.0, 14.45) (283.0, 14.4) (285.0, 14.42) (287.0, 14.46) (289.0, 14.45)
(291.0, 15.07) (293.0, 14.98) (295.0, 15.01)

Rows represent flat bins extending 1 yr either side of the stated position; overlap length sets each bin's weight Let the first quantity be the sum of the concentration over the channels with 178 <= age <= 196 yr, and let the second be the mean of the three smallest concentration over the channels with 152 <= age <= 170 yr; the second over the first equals 0.107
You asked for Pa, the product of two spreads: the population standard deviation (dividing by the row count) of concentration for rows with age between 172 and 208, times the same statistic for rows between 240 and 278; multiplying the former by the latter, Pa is 2.7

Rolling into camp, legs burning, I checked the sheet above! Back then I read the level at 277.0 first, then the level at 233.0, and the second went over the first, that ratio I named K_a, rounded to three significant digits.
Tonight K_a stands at 1.08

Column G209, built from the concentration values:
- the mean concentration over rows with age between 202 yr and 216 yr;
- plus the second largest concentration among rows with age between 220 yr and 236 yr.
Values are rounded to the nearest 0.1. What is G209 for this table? 25.8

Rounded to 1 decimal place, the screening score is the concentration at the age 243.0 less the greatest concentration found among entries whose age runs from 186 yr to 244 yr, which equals -1.9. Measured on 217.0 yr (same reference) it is -1.6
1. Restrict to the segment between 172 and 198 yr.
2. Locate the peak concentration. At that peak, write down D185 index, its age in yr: 177.0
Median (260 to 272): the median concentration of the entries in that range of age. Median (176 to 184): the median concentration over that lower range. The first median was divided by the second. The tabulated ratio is 0.79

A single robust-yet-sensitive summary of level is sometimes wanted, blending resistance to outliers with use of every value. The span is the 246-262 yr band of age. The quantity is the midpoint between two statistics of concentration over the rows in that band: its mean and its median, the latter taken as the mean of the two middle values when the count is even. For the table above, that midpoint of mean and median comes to 11.7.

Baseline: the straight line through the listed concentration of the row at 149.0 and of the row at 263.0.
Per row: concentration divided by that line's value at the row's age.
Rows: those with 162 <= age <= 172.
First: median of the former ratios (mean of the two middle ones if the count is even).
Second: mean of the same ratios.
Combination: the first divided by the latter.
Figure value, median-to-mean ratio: 0.99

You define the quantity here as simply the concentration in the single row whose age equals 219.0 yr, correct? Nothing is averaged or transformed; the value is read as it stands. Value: 16.09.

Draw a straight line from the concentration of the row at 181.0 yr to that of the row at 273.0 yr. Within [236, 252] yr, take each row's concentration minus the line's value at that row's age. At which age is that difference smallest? 251.0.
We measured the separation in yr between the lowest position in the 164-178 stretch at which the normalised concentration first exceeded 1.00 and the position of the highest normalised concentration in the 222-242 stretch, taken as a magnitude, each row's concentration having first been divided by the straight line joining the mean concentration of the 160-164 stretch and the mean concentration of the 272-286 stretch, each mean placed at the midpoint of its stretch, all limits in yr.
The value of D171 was 66 yr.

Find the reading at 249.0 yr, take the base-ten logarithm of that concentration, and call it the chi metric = 1.14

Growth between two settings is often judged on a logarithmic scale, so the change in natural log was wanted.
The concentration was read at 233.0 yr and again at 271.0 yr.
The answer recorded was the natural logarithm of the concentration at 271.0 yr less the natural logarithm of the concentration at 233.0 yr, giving -0.3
